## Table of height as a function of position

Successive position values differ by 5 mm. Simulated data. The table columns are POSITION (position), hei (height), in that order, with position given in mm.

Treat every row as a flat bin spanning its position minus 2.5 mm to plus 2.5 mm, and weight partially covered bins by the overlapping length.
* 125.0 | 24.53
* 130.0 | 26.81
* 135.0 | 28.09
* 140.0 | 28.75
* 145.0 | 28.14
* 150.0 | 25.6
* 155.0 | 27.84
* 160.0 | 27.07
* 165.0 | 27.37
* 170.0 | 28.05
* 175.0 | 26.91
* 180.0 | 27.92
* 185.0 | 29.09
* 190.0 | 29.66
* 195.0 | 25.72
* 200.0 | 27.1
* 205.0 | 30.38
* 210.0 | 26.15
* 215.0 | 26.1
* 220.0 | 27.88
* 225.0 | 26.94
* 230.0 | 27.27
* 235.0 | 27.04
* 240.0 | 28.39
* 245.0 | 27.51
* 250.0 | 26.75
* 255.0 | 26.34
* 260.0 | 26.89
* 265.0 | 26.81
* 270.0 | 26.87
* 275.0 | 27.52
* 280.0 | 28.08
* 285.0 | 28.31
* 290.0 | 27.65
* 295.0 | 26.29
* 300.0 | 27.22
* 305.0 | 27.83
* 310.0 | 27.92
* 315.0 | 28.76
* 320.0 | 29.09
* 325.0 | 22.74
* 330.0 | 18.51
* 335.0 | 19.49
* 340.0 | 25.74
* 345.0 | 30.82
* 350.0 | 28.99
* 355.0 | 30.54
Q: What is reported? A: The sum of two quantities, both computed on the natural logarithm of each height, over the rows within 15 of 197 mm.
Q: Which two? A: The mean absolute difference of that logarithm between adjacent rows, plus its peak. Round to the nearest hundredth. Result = 3.51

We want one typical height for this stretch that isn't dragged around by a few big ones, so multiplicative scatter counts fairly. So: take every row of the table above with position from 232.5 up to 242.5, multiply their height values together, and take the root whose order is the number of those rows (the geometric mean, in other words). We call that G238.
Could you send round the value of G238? 27.7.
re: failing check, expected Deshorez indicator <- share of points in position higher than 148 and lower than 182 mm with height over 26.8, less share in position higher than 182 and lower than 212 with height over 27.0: 0.19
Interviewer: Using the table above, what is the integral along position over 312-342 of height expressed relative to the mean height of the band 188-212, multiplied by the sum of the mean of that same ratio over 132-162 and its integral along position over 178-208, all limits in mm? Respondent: 819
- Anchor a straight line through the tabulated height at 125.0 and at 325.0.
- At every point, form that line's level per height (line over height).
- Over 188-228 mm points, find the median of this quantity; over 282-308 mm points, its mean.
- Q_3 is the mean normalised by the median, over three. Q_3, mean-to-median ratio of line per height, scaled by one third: 0.318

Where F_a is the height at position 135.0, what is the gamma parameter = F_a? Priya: 28.09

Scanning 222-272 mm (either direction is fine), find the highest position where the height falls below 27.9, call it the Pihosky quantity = 270.0 mm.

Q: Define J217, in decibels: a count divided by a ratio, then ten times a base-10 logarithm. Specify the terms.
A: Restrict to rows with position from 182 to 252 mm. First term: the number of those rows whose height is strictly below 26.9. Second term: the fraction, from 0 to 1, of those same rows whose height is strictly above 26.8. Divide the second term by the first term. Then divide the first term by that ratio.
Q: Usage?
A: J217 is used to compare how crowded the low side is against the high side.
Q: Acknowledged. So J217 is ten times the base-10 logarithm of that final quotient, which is 14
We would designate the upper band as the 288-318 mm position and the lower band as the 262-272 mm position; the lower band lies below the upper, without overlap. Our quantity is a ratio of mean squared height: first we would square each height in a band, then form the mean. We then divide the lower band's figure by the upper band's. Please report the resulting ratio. 0.94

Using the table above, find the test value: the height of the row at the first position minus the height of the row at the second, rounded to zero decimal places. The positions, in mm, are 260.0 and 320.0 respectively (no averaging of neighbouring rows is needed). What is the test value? -2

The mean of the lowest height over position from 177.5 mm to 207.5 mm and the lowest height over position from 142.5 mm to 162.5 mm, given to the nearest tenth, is 25.7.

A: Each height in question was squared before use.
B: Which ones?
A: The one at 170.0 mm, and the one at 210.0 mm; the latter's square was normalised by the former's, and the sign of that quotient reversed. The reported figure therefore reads -0.87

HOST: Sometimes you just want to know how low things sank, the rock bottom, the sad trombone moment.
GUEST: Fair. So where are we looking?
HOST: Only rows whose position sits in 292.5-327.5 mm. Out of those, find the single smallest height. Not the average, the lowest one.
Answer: 22.74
